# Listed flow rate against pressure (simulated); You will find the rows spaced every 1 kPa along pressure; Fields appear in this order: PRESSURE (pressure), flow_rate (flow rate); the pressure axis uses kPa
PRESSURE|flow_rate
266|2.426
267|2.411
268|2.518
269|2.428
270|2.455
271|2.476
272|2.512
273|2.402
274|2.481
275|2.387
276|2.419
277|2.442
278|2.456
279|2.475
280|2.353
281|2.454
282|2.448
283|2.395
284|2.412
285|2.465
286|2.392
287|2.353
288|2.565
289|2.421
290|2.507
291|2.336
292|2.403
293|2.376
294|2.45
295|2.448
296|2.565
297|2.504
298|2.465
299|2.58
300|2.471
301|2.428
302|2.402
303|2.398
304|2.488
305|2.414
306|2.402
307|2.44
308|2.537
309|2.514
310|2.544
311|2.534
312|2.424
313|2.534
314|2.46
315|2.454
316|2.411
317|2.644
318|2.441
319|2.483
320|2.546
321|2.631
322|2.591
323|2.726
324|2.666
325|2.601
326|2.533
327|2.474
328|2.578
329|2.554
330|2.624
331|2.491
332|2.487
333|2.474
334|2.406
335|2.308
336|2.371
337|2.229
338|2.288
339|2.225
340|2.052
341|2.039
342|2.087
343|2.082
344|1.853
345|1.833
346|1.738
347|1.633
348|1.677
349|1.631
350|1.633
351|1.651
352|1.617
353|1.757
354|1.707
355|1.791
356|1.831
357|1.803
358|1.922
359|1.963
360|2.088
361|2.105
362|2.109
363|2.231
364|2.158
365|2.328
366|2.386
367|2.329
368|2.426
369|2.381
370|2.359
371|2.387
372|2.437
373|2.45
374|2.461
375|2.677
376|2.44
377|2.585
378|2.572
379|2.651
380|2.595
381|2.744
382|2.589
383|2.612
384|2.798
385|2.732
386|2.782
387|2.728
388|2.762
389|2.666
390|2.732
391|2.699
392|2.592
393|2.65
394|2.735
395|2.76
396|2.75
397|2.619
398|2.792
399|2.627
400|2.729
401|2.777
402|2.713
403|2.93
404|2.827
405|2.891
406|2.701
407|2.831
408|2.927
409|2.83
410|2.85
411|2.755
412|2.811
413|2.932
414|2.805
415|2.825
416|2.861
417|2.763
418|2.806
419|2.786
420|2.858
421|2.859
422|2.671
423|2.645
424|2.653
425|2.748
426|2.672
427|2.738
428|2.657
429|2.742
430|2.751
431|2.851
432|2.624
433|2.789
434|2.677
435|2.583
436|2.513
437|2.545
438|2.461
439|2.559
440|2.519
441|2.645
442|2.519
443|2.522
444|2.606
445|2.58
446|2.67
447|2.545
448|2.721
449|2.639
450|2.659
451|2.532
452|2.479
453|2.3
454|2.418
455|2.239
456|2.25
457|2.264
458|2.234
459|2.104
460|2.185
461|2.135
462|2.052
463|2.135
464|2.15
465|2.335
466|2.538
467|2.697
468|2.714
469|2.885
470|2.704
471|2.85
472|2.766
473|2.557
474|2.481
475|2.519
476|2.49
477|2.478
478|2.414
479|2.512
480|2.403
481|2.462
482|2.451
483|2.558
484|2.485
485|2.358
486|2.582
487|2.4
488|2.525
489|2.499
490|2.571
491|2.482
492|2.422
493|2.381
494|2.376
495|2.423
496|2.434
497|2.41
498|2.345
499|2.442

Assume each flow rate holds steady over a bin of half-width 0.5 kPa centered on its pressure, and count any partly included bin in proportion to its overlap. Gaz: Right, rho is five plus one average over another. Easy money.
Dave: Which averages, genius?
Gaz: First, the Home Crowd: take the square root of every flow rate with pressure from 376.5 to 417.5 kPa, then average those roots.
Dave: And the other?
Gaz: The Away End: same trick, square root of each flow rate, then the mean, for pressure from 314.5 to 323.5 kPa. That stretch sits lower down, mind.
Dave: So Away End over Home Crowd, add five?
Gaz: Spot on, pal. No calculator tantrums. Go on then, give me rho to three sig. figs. 5.96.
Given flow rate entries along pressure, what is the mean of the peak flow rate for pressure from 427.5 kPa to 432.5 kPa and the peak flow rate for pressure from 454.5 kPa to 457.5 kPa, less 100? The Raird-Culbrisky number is -97.4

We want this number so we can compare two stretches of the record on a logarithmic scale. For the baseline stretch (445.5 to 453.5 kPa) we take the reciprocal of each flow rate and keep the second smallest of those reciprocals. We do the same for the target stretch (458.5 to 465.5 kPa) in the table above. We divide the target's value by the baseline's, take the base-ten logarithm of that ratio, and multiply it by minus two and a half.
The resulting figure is -0.22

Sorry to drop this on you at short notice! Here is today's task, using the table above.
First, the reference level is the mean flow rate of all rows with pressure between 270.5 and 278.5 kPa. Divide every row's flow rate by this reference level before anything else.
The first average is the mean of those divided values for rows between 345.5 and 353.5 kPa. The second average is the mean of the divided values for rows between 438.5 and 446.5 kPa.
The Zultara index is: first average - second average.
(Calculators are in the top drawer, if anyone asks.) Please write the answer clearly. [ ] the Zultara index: -0.37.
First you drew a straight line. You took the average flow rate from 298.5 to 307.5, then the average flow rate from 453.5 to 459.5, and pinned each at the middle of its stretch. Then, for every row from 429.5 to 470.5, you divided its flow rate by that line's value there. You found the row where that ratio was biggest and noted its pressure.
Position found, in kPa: 469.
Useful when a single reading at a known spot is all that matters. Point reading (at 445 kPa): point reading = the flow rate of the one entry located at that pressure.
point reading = 2.58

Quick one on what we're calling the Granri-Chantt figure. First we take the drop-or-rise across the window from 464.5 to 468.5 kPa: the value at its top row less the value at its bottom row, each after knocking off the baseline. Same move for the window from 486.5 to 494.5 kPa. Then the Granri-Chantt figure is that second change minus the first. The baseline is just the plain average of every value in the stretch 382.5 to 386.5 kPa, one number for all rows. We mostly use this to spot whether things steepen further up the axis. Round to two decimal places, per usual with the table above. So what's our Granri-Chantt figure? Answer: -0.40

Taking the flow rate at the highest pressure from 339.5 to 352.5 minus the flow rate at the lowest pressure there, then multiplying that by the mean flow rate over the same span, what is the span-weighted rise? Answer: -0.79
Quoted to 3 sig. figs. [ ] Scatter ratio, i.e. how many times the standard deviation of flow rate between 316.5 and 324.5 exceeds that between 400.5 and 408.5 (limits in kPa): 1.07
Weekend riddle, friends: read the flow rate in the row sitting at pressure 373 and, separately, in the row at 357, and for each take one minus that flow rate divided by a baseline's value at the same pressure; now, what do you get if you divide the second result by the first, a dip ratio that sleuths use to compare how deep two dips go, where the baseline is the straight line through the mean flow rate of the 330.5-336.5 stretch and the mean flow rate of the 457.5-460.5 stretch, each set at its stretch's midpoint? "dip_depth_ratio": -5.4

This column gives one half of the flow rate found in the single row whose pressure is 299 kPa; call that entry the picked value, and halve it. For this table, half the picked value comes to 1.29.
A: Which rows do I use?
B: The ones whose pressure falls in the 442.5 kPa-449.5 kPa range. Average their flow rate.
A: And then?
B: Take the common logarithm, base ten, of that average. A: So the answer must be 0.417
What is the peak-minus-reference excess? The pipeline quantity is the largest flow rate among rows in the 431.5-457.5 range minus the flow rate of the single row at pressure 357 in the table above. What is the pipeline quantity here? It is 1.0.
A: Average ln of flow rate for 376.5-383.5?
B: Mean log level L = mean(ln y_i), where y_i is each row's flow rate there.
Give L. 0.96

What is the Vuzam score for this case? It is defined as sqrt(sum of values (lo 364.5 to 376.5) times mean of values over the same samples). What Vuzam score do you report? 8.4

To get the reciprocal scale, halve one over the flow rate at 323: 0.183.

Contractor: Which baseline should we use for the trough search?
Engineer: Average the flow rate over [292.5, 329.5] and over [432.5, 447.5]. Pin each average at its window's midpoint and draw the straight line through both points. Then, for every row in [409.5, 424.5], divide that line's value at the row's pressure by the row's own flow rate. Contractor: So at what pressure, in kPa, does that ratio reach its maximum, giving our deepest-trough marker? 423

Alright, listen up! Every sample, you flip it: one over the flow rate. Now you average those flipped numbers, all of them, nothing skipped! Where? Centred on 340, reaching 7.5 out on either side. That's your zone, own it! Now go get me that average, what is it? 0.481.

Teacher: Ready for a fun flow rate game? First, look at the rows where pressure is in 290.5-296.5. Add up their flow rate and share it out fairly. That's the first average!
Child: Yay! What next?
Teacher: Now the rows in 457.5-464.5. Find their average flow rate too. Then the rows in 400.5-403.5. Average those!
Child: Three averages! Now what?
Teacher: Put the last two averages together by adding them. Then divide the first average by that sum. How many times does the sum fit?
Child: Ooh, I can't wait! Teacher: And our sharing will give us 0.49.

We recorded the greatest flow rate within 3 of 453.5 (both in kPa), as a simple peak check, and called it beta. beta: 2.532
